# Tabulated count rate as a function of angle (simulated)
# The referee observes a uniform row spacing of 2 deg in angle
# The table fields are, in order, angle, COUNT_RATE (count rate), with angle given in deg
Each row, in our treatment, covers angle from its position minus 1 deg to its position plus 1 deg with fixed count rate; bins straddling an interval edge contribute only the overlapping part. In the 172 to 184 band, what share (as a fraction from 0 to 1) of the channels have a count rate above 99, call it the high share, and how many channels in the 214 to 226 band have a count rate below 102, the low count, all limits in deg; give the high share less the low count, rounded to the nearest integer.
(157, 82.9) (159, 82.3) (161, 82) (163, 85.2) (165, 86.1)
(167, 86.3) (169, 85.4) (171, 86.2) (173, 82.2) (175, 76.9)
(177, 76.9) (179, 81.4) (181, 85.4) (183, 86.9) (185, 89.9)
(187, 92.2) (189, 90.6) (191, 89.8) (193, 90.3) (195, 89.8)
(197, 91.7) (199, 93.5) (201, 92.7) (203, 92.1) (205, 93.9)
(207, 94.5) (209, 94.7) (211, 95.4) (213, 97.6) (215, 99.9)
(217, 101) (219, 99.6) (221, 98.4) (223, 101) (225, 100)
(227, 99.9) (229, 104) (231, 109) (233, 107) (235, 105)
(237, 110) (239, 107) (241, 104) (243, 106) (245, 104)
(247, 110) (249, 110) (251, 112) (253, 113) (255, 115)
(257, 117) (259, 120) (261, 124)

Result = -6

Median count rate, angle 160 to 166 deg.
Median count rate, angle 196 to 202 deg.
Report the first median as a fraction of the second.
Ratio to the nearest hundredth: 0.92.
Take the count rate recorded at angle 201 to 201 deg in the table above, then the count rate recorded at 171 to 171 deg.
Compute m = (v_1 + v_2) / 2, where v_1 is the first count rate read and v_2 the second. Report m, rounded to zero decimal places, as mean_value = 89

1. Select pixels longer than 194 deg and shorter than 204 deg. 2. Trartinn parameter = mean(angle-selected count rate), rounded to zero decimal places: 92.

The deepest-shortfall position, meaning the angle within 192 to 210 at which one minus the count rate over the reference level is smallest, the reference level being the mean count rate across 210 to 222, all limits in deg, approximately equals 209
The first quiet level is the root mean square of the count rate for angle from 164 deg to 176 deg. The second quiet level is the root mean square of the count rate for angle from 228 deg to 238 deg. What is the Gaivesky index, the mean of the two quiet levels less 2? 93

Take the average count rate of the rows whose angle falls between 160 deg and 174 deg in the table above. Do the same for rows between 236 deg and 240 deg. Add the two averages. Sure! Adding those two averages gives 193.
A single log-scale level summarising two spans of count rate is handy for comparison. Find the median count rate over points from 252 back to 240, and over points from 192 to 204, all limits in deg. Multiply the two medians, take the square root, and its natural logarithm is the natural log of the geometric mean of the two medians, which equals 4.60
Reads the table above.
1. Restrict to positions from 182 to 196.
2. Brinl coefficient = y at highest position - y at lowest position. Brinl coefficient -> 2.9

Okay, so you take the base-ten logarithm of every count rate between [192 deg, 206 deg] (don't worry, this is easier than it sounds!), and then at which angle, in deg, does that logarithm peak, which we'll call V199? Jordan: 205 deg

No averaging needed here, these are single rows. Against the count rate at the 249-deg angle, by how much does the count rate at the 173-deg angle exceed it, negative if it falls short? -28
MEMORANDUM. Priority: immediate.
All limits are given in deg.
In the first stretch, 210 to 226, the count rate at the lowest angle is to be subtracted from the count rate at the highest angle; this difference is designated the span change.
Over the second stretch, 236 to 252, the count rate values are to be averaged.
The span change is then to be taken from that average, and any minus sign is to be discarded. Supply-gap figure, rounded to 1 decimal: 103.3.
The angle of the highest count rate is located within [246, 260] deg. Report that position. 259 deg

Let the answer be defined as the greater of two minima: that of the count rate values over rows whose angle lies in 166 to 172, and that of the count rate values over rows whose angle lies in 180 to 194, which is 85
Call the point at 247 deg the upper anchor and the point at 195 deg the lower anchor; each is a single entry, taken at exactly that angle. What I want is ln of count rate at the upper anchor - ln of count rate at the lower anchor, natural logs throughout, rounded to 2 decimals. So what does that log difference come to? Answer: 0.20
